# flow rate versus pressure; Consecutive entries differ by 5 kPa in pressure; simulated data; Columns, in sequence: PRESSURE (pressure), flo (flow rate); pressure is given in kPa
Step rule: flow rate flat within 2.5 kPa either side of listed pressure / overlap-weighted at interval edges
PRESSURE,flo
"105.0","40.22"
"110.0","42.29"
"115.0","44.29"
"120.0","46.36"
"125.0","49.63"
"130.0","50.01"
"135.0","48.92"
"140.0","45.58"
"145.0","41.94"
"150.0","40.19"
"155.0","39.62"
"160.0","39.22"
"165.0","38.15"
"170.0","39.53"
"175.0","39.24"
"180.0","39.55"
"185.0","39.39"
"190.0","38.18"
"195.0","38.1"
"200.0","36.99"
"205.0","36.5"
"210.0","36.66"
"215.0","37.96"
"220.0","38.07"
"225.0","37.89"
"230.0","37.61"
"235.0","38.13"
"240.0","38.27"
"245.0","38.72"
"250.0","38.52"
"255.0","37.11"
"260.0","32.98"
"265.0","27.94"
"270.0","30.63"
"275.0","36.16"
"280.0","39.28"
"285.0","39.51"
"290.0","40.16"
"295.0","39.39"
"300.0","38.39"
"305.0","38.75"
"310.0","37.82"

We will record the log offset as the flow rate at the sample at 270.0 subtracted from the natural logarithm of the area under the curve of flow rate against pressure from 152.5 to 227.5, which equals -23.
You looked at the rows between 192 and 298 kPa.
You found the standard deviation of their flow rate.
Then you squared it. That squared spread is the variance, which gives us 9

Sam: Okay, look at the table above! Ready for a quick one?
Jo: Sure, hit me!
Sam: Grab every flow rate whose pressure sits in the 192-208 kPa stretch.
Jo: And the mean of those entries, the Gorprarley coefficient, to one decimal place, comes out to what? 37.2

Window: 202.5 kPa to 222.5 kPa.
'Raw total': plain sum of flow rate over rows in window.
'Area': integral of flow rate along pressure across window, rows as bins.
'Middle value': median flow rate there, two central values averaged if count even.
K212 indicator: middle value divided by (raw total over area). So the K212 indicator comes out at 187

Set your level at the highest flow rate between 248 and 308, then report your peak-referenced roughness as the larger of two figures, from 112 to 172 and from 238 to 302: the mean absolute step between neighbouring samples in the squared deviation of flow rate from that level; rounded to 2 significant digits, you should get 25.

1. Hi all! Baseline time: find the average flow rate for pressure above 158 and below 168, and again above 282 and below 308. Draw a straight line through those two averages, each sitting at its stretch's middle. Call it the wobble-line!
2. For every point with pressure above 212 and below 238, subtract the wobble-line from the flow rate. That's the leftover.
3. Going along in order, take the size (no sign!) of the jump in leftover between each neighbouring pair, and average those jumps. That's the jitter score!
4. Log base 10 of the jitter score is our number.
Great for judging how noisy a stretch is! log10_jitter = -0.6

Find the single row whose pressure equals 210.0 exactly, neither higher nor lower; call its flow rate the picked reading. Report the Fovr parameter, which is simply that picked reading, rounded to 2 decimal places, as 36.66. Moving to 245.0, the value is 38.72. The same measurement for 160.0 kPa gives 39.22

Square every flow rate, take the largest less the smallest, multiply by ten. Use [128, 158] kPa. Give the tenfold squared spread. 9313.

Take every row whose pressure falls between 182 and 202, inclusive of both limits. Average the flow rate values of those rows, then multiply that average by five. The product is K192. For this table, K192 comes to 191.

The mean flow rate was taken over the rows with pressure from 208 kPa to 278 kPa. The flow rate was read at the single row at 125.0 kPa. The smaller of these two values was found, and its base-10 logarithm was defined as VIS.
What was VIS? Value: 1.56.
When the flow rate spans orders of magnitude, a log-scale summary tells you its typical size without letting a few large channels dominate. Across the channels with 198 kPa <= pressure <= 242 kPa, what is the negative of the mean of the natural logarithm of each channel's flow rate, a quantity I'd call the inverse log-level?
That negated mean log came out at -3.63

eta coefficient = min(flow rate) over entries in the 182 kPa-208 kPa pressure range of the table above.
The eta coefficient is 36.5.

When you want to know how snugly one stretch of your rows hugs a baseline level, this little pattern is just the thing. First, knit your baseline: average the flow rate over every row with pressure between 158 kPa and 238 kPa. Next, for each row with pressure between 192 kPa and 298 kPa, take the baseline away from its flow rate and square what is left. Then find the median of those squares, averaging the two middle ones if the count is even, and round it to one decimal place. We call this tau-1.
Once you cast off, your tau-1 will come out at 1.2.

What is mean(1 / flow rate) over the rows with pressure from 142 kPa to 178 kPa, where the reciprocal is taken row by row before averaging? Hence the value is 0.0252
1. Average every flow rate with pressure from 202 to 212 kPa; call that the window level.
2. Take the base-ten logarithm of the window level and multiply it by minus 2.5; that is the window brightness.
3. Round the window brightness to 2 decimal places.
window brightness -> -3.91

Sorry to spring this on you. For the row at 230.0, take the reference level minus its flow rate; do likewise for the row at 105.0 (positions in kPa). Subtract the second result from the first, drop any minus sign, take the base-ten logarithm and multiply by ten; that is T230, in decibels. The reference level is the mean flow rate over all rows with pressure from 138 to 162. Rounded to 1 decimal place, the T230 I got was 4.2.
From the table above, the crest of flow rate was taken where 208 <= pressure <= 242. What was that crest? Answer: 38.27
